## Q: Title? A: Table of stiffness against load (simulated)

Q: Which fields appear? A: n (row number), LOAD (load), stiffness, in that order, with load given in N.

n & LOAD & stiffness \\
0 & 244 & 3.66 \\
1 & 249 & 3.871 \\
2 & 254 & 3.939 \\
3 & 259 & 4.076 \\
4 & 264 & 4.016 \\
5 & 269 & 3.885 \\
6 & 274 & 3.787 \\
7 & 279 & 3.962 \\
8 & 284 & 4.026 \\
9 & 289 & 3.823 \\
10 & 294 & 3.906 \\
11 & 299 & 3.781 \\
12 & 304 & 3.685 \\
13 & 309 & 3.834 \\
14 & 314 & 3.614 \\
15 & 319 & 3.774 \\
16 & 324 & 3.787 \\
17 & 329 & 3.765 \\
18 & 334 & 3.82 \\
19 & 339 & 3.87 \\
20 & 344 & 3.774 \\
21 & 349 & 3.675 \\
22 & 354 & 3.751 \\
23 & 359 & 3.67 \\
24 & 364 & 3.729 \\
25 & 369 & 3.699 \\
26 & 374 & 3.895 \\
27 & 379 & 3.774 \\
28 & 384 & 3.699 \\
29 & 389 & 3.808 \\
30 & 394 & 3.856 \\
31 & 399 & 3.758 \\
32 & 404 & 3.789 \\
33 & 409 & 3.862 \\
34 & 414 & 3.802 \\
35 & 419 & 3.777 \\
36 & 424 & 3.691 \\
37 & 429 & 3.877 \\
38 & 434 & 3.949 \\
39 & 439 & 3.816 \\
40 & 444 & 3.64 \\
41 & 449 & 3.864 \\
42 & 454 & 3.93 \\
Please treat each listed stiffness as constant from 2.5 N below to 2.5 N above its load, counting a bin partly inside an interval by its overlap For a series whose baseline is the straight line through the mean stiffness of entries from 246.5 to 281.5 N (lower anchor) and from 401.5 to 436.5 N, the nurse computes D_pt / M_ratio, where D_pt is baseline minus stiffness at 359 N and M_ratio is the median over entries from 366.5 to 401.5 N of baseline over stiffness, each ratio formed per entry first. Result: 0.19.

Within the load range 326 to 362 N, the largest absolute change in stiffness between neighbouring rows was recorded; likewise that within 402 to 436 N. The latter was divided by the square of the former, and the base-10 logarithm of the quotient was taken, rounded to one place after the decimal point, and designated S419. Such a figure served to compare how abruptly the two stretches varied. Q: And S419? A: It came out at 1.3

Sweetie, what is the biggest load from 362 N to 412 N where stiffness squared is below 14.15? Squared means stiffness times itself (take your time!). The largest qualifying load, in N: 399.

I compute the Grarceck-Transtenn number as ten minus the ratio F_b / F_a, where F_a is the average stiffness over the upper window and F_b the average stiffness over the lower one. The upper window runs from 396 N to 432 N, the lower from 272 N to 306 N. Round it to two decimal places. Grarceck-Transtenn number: 8.98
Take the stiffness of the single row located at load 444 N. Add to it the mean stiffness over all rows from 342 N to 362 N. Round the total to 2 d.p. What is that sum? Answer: 7.36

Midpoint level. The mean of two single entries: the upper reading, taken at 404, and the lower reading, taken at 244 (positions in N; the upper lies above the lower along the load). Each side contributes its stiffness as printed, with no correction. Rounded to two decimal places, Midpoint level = 3.72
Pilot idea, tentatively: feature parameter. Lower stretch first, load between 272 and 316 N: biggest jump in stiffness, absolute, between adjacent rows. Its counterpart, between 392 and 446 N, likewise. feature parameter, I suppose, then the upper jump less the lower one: -0.034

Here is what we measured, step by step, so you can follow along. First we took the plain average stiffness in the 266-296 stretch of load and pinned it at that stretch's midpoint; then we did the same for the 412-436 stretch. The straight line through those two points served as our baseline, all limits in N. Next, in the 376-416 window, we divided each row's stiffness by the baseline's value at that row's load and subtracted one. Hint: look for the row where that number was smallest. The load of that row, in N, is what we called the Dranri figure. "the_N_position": 384 N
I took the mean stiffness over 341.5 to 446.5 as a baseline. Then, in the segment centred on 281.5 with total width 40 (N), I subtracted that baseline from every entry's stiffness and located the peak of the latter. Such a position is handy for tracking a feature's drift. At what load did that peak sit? 284 N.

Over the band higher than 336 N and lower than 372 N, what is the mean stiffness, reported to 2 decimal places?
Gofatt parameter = 3.74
